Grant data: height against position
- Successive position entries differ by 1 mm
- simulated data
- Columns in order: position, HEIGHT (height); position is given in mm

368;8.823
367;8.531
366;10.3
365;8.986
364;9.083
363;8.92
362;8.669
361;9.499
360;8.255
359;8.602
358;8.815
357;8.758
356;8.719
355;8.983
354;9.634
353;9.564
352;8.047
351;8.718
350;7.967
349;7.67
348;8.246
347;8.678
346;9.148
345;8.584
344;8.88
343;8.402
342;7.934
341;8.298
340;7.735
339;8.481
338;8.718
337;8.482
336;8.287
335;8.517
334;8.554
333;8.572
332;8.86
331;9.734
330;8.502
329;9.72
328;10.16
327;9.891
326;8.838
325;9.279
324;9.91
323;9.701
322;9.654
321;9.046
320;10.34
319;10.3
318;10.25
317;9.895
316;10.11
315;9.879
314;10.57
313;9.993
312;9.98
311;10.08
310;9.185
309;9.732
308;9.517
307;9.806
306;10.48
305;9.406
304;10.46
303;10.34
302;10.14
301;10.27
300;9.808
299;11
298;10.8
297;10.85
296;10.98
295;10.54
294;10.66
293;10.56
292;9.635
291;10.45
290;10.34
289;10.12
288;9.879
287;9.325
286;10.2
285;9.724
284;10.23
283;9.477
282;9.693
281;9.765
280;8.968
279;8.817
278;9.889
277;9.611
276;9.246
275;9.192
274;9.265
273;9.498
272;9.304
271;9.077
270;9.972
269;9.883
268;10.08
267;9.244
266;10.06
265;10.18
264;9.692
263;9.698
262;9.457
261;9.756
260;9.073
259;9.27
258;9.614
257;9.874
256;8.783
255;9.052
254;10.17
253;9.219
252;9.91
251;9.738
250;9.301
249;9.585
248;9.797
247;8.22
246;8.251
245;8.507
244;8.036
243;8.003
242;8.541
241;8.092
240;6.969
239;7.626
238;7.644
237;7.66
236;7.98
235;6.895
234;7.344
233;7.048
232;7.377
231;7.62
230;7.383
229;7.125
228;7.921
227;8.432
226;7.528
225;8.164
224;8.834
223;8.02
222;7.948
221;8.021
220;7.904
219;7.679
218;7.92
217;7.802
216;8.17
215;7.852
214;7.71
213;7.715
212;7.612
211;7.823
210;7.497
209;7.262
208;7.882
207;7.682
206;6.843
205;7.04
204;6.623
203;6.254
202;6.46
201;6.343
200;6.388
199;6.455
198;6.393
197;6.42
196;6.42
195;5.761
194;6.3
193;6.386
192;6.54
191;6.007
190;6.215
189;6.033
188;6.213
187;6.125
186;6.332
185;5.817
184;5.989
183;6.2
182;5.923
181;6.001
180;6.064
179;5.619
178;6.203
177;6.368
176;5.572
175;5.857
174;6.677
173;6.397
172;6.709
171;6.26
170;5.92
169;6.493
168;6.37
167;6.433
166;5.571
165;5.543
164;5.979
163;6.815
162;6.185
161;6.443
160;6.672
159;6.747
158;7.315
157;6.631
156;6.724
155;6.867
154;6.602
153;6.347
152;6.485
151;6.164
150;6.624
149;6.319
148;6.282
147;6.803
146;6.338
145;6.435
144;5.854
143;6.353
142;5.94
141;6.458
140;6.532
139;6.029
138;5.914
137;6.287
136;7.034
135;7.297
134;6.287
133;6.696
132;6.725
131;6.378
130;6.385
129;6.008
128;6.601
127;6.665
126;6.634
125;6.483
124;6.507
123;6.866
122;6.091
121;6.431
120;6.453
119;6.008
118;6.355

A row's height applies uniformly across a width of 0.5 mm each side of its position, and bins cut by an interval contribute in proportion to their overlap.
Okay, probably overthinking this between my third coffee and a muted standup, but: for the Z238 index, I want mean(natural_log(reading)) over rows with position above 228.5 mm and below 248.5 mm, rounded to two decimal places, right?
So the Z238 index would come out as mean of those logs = 2.05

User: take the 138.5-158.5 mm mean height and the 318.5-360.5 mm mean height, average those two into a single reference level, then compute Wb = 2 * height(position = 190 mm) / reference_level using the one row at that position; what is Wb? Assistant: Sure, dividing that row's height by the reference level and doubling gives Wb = 1.6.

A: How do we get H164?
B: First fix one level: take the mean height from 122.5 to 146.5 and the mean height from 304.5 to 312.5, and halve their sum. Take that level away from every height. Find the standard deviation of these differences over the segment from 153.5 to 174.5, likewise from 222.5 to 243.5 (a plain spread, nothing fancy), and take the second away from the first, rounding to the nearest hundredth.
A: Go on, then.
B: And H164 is -0.10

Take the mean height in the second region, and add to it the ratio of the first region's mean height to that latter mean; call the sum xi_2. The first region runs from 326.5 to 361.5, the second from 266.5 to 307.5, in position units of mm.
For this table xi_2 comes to 10.8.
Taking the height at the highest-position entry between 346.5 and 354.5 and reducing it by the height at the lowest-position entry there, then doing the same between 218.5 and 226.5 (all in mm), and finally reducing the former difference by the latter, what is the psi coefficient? 1.1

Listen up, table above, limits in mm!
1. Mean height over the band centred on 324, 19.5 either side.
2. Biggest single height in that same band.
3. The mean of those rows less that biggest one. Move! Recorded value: -1.2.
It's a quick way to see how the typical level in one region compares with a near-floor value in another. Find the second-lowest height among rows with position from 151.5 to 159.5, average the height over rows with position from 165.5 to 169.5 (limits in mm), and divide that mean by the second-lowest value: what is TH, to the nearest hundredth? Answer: 0.96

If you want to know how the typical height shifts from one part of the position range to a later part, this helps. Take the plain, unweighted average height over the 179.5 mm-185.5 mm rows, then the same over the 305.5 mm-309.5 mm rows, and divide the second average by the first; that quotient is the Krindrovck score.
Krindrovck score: 1.65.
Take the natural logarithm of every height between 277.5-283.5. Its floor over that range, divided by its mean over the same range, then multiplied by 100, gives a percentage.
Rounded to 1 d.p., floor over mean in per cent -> 97.0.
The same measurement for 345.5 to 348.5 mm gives 97.6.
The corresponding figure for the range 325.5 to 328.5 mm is 96.3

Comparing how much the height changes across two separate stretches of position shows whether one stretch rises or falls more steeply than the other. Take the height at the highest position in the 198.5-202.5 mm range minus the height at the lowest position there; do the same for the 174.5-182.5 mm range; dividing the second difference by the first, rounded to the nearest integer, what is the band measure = 13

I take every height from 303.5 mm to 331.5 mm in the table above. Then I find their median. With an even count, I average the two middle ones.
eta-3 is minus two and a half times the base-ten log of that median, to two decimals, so -2.49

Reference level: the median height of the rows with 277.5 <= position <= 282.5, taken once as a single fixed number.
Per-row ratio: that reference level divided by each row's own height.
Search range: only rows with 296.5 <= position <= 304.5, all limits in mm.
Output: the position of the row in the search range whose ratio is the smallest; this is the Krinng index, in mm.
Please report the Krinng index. 299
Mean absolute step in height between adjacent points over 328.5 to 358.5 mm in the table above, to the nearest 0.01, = 0.48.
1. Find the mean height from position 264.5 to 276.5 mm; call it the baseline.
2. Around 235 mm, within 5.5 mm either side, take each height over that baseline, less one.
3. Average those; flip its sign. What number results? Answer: 0.23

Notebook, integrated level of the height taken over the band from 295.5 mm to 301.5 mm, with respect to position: 64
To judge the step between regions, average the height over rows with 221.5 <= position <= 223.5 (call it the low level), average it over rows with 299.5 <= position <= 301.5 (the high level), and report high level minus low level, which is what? 2.1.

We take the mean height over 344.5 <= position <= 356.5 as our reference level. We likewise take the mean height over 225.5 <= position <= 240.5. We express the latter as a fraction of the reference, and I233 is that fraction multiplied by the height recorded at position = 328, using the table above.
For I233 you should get 9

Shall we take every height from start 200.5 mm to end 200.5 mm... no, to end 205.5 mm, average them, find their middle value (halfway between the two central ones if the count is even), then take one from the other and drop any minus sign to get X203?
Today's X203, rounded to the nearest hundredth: 0.08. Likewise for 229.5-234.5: 0.02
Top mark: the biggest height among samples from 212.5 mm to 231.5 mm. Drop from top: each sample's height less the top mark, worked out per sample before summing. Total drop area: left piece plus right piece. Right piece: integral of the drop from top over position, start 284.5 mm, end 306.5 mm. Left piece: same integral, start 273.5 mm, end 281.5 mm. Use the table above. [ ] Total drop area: 36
